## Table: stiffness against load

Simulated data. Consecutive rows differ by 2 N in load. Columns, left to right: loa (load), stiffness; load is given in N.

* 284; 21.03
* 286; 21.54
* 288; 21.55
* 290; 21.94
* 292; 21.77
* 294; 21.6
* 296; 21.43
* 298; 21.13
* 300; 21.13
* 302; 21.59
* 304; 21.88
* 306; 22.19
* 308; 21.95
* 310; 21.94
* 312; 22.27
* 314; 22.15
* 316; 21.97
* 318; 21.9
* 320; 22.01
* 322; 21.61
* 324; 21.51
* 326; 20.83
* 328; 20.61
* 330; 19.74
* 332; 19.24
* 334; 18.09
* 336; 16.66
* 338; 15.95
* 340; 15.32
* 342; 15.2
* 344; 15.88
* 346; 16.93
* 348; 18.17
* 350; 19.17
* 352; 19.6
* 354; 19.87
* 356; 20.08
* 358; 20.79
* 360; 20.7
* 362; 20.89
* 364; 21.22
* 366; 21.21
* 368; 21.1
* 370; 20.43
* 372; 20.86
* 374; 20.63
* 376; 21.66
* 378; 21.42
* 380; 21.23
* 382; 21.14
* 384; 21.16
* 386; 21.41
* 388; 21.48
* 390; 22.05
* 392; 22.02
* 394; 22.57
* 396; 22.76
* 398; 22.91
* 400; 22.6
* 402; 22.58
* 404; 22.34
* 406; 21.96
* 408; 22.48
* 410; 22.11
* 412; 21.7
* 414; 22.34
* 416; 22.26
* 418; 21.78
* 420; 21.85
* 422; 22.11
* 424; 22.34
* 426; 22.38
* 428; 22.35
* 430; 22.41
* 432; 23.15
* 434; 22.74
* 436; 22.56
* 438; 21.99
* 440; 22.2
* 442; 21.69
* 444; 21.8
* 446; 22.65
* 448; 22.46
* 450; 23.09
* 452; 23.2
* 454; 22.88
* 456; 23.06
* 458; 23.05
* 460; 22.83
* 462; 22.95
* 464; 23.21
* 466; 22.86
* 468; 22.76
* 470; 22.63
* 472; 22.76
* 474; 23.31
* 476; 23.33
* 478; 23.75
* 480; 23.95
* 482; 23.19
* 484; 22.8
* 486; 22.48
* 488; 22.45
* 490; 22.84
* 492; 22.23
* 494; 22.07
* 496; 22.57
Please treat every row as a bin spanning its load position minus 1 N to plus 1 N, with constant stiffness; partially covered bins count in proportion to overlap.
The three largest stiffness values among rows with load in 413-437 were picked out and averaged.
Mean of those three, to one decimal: 22.8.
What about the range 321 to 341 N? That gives 21.3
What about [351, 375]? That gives 21.2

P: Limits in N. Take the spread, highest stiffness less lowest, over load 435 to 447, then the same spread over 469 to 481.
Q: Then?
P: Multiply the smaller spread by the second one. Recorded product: 1.3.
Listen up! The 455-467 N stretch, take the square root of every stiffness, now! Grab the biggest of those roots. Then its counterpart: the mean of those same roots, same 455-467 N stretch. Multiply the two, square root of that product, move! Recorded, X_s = 4.81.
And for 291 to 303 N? 4.65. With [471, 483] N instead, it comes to 4.86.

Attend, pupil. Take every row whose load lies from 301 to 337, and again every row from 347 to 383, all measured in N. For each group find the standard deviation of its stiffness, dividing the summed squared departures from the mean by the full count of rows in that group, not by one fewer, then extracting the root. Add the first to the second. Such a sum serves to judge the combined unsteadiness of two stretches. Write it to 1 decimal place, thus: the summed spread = 2.4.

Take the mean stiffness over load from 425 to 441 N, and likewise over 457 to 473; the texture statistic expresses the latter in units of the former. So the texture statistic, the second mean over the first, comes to 1.02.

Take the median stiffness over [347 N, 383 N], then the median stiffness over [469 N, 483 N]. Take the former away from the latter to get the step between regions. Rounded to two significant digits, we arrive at 2.5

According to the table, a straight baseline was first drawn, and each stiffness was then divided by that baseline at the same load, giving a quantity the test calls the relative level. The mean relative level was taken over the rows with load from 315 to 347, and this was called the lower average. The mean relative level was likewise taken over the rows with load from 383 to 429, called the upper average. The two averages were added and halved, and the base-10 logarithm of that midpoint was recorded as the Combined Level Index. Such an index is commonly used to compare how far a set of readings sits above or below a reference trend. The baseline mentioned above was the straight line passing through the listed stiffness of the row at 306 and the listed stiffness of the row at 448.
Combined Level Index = -0.036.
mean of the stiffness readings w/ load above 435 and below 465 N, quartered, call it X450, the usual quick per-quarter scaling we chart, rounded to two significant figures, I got 5.7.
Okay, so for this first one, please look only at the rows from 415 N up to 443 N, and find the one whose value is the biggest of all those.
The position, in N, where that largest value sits 432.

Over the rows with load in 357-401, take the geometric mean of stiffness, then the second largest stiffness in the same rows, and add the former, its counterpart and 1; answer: 45.2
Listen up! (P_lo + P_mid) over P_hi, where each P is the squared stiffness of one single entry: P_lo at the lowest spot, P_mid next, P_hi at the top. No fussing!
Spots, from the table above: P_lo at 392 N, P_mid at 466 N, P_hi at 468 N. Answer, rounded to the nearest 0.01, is 1.94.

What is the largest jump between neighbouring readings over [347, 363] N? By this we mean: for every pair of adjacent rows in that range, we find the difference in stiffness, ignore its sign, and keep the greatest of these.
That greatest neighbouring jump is 1.00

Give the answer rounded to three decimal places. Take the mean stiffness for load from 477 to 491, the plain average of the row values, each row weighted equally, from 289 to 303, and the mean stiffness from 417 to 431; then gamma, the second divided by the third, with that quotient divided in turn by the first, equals 0.042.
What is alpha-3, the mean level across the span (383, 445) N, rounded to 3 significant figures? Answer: 22.2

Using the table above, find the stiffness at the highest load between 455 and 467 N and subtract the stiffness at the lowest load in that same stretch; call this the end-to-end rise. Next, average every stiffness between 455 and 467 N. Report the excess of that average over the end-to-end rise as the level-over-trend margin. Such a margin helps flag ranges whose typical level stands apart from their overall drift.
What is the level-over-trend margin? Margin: 23.2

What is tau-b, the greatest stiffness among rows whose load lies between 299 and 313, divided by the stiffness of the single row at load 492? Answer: 1.00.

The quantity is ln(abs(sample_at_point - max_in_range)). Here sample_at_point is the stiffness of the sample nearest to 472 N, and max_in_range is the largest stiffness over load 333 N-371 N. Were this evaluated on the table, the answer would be 0.4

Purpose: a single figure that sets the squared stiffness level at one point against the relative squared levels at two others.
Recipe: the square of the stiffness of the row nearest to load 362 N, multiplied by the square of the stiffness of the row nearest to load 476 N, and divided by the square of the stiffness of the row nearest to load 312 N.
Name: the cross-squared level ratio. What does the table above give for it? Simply 479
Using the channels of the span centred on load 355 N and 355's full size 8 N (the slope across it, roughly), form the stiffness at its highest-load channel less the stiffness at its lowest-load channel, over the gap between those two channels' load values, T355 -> 0.20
